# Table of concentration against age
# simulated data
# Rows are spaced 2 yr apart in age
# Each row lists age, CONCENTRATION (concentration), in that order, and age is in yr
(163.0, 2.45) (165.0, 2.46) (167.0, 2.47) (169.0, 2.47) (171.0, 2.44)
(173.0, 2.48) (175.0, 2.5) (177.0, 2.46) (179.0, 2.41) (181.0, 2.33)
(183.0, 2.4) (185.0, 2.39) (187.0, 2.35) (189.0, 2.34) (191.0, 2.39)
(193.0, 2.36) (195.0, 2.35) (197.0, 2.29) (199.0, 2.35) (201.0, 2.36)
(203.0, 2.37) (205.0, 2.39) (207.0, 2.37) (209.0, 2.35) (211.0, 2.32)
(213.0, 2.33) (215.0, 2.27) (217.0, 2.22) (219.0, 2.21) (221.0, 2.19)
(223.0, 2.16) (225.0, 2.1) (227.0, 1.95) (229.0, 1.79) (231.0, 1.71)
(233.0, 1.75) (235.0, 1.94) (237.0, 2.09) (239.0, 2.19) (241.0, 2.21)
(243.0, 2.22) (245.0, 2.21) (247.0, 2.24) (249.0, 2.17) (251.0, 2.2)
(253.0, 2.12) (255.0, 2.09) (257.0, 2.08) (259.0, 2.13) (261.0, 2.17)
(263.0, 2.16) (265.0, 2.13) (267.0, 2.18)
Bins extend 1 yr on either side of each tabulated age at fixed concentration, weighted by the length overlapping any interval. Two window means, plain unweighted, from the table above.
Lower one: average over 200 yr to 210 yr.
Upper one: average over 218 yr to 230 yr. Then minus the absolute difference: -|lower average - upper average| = -0.30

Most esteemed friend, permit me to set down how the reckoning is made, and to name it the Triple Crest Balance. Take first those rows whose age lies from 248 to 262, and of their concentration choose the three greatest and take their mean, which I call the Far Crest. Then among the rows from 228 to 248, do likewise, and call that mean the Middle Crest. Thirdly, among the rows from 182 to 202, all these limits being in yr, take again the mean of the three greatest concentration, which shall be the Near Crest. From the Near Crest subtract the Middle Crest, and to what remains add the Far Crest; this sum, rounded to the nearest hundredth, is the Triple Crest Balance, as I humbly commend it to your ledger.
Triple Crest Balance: 2.35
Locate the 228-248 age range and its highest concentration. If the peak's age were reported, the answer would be 247.0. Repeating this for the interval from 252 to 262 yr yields 261.0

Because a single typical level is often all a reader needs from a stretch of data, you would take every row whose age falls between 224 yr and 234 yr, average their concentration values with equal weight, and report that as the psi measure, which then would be 1.86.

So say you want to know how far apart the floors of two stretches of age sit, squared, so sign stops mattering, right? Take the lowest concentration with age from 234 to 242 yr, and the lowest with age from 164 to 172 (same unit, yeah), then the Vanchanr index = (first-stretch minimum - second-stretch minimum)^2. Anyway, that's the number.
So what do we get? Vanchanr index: 0.25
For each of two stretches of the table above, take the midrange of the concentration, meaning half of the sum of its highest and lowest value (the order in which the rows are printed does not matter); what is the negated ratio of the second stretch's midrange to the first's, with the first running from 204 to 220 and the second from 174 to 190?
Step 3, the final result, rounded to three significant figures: -1.05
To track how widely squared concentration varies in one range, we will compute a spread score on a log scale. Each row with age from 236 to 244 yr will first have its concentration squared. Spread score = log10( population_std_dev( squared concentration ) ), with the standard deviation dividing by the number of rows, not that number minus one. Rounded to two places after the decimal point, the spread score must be -0.65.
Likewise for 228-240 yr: -0.16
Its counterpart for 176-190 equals -0.69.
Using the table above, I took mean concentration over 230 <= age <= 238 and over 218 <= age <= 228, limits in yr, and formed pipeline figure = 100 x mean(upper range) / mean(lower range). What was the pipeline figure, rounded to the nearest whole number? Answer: 88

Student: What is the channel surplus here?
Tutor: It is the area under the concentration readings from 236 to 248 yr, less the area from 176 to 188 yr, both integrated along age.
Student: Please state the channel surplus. -2.4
